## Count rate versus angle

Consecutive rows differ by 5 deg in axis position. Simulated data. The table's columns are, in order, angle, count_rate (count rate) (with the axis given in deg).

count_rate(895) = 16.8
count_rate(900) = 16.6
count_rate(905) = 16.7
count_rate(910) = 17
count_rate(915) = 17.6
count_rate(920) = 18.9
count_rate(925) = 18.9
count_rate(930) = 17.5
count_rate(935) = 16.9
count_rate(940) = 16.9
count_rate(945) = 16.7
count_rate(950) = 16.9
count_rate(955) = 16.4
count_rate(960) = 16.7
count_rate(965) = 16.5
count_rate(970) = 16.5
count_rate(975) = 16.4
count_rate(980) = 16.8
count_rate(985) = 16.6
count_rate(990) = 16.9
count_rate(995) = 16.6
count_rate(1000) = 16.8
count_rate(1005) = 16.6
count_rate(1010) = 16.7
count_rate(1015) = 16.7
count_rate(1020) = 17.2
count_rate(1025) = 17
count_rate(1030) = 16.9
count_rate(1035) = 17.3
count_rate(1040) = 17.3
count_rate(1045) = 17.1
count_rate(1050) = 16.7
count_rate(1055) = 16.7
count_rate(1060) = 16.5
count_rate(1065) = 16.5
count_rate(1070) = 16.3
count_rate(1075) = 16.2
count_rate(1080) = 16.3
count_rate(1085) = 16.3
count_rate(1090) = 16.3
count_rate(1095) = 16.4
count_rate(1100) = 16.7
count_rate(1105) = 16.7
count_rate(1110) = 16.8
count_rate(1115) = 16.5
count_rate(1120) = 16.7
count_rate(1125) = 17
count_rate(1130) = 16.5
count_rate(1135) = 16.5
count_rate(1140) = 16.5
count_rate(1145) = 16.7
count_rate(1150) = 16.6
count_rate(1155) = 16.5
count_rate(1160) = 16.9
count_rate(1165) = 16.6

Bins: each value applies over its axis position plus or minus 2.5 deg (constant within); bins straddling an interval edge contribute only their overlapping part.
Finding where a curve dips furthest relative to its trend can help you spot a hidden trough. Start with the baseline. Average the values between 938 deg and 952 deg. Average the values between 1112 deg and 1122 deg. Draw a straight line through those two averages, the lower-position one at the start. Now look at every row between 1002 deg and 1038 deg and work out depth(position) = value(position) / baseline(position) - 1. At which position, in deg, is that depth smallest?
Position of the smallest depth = 1005 deg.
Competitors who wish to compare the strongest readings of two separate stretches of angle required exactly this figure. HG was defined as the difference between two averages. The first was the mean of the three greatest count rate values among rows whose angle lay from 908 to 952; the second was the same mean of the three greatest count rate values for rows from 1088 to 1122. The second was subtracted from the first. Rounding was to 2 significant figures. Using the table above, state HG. 1.7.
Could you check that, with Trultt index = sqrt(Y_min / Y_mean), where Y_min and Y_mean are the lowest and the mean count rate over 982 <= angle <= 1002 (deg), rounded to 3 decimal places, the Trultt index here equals 0.996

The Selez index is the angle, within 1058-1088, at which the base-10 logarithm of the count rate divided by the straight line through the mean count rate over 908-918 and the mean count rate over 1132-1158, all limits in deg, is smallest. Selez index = 1075 deg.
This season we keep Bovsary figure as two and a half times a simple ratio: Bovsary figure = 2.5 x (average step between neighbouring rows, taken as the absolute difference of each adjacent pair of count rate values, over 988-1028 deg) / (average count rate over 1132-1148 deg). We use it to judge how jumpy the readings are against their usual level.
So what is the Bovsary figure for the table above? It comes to 0.032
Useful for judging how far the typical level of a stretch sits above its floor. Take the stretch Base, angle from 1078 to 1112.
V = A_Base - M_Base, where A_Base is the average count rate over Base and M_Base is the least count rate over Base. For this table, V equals 0.20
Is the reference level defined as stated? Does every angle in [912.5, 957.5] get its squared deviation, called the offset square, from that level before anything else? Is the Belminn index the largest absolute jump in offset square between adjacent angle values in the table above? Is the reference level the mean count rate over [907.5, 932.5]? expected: 1.3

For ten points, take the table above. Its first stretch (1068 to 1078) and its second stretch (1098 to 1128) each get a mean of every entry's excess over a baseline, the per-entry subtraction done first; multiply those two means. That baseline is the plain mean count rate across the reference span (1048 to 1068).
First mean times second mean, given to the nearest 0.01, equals -0.05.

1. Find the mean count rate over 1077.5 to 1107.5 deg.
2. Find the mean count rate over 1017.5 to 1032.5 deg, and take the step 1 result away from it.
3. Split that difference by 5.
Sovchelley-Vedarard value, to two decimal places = 0.12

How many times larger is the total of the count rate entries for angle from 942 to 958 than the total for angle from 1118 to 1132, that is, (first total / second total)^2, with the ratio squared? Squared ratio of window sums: 0.99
